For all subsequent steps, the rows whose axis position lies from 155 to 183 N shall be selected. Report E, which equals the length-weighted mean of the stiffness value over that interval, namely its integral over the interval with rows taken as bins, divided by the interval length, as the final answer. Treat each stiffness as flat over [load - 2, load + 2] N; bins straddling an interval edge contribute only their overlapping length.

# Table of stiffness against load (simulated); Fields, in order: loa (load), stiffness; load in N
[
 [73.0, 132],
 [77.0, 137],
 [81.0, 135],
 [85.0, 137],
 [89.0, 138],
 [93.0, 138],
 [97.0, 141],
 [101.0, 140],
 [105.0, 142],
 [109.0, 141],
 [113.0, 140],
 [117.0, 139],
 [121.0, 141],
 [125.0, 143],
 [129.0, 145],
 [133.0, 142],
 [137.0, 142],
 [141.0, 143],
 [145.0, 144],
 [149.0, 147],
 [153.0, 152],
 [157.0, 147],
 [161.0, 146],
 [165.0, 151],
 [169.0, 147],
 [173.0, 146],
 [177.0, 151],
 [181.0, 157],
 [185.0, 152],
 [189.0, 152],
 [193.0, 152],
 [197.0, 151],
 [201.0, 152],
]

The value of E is 149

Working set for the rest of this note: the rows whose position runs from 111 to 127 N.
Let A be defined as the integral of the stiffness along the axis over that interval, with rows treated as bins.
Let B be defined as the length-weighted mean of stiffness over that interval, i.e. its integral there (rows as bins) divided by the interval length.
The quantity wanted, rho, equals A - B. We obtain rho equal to 2111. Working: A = 2252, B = 141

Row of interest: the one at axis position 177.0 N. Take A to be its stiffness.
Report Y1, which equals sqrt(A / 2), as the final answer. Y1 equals 8.69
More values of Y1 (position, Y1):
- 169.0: 8.57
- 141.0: 8.46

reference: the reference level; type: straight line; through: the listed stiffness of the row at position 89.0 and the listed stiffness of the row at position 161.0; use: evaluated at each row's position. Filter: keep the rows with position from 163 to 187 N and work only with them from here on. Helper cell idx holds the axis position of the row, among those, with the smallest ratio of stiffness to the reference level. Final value 173.0 N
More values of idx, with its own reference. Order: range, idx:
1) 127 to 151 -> 137.0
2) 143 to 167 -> 145.0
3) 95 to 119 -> 117.0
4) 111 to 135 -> 117.0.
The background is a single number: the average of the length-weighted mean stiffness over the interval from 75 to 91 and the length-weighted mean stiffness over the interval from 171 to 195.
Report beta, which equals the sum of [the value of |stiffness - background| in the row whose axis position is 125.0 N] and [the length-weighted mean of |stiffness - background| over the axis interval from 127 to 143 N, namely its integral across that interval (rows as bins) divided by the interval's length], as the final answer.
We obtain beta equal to 3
